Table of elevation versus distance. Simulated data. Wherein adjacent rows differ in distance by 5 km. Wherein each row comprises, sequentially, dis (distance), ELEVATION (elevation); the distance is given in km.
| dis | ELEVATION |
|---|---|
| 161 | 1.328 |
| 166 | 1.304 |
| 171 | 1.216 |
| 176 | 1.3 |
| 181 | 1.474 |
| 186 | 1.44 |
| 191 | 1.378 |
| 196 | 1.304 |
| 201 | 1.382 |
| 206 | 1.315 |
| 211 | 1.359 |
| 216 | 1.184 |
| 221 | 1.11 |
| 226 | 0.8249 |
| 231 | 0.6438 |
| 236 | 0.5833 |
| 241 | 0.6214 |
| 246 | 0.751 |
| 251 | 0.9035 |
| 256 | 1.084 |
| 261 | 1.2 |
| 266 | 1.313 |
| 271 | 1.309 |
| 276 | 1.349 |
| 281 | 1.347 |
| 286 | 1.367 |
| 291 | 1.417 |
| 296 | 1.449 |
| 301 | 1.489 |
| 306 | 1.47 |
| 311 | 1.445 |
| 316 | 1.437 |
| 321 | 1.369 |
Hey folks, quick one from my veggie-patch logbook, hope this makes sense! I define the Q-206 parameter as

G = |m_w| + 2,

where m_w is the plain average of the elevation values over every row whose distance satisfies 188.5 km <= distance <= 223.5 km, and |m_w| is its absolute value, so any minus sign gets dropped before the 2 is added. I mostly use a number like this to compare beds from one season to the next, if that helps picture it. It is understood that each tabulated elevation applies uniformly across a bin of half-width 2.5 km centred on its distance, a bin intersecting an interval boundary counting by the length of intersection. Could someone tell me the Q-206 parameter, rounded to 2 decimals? 3.29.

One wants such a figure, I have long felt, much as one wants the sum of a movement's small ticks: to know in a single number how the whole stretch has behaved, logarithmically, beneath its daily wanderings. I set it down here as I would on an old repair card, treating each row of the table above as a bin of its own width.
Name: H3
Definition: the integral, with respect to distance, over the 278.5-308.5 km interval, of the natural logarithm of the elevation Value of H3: 11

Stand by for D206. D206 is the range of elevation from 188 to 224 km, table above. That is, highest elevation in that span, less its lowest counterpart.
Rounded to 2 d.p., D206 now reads 0.27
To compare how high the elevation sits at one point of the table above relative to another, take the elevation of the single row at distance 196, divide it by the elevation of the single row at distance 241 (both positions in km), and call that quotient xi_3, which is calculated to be 2.1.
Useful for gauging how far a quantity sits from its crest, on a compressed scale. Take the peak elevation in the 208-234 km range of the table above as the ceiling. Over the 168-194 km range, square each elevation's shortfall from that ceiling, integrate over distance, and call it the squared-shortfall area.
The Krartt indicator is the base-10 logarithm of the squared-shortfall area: -0.7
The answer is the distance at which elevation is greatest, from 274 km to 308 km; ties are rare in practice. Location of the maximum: 301 km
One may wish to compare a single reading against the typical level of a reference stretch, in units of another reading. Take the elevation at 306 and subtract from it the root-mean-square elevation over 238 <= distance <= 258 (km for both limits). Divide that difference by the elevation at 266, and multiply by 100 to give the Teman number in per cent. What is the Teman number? 47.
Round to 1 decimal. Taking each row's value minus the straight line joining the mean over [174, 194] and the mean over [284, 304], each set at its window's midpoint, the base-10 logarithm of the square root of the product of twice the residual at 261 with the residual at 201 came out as -1.0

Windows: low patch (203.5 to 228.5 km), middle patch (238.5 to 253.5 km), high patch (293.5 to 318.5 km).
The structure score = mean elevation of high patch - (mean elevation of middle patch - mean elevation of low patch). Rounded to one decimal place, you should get 1.9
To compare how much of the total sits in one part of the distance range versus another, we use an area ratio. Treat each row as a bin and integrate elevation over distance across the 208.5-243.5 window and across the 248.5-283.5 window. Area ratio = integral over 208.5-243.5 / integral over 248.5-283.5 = 0.74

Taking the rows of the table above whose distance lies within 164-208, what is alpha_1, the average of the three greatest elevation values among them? 1.43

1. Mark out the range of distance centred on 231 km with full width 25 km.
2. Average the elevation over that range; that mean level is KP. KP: 0.76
